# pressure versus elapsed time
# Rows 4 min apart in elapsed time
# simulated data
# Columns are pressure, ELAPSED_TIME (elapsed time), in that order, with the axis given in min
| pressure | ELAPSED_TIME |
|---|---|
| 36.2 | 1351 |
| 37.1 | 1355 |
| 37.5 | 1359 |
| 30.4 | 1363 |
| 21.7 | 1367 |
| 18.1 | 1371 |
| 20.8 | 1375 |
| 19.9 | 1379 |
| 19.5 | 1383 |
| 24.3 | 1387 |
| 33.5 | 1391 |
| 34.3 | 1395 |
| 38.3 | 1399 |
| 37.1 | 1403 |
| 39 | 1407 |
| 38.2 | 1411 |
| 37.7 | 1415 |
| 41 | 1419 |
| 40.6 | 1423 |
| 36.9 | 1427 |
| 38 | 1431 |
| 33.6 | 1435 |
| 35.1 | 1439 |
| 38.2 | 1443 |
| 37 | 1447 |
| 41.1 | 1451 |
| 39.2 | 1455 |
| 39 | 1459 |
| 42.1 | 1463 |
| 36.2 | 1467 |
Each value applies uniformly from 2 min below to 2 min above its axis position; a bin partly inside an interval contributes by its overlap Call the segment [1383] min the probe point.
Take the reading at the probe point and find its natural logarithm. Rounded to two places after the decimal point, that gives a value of 2.97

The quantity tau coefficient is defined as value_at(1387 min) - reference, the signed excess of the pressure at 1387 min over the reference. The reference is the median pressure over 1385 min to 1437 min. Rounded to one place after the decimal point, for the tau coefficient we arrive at -13.4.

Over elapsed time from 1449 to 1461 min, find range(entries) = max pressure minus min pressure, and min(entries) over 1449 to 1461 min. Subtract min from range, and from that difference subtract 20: -57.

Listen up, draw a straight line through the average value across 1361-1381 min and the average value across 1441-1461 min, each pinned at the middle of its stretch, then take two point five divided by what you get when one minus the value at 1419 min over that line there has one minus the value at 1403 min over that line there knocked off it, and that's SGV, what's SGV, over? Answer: 203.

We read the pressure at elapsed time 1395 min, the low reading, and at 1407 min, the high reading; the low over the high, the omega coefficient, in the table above 0.88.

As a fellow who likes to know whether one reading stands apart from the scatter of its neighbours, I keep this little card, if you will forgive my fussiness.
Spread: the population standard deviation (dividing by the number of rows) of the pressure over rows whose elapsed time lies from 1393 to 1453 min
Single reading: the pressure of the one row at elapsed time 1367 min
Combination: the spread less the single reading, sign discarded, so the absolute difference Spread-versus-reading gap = 20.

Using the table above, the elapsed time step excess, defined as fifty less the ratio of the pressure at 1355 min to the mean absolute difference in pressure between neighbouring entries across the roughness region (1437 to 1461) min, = 32.3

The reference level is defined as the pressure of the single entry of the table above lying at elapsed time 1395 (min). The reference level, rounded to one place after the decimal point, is 34.3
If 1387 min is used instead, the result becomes 24.3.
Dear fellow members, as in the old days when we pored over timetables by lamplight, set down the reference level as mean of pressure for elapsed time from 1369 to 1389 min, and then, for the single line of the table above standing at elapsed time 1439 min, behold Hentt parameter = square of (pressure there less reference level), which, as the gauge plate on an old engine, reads 213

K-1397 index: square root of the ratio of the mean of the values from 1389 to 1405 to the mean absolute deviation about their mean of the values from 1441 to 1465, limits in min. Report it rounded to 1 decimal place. 5.0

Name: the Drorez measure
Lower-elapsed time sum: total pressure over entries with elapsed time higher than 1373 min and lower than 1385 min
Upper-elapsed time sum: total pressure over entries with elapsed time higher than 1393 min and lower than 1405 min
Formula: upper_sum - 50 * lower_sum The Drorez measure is -2900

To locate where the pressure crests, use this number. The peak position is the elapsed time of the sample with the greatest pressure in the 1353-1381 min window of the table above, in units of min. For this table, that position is 1359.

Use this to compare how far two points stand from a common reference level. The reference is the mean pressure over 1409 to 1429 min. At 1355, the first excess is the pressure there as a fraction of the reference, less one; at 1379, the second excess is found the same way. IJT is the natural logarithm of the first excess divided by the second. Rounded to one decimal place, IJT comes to -2.4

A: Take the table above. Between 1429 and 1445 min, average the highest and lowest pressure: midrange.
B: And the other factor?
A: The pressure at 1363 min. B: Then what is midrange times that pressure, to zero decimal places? 1091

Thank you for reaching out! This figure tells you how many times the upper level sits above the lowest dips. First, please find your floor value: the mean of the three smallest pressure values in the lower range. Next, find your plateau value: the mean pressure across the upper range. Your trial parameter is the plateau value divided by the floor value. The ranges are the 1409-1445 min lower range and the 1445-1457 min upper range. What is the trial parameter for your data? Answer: 1.1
